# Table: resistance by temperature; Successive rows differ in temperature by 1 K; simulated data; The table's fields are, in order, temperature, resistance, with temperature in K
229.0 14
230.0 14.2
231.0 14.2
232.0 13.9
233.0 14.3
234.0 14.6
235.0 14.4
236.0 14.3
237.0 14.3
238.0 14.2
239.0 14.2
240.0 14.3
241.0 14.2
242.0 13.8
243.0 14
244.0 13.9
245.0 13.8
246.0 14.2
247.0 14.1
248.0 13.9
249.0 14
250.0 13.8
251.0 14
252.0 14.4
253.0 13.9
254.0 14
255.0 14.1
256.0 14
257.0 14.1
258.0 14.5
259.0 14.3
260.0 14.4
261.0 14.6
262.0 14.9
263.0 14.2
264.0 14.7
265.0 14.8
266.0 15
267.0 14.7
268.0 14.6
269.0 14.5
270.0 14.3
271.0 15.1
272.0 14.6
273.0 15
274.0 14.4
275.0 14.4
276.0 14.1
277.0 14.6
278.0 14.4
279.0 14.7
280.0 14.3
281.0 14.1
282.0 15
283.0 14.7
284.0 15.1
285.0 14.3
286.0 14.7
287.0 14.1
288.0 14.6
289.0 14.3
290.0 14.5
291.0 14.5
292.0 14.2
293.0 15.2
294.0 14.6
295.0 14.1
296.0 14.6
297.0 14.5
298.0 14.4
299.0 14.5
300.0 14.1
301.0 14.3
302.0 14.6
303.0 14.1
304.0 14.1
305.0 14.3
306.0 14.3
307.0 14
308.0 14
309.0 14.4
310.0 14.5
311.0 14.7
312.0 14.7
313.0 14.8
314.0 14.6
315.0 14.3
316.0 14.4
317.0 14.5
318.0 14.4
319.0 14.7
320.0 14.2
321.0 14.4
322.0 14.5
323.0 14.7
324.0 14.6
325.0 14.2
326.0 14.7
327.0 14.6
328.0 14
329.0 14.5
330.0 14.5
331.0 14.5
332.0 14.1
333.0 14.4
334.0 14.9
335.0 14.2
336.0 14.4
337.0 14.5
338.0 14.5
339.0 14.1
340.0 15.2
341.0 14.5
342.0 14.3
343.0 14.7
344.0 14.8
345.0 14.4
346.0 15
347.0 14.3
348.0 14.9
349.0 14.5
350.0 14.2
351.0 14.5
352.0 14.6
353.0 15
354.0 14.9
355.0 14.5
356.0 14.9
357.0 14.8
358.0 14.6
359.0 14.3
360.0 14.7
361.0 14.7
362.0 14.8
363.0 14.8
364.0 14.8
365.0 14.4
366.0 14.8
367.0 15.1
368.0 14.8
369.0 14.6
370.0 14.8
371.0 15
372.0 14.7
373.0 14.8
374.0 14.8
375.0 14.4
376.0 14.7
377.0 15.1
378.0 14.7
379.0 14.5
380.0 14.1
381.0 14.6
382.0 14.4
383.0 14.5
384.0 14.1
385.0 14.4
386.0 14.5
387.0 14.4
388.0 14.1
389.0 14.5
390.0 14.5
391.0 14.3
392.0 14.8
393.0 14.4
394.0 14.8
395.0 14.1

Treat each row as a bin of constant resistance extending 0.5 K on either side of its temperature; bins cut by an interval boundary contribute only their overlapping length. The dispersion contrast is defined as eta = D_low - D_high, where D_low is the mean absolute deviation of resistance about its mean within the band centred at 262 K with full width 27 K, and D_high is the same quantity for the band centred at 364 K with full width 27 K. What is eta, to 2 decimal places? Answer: 0.14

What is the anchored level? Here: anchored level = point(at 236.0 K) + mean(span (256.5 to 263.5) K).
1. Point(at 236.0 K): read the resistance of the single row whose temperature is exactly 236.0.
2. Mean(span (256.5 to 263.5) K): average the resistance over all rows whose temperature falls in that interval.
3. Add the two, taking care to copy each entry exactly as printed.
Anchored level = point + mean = 28.7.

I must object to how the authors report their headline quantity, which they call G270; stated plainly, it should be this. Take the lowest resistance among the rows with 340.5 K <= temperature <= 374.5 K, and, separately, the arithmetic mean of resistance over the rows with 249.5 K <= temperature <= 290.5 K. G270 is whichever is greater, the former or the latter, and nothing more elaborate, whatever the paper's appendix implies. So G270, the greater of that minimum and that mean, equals 14.46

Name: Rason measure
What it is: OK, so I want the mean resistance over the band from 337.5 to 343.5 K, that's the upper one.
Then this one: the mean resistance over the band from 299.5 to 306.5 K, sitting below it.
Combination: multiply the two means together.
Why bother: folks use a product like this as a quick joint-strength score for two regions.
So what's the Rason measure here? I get 207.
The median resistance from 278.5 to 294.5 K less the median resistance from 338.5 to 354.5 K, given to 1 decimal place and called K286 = 0.0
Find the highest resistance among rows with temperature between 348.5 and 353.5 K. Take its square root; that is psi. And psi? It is 3.87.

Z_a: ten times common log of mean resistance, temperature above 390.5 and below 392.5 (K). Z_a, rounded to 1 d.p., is 11.6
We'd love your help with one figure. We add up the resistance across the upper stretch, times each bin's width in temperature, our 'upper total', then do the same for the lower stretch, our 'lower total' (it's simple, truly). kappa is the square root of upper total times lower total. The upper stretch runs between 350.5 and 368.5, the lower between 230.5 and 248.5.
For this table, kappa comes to 259.7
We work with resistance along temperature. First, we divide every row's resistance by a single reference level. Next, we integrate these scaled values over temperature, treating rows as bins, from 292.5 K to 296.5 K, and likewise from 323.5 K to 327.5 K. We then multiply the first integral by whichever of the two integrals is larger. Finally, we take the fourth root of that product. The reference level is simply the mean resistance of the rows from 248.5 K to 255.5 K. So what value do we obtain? 2.04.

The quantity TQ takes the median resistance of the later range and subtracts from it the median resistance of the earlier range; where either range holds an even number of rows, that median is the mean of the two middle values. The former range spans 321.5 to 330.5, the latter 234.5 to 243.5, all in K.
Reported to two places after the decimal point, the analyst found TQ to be 0.30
